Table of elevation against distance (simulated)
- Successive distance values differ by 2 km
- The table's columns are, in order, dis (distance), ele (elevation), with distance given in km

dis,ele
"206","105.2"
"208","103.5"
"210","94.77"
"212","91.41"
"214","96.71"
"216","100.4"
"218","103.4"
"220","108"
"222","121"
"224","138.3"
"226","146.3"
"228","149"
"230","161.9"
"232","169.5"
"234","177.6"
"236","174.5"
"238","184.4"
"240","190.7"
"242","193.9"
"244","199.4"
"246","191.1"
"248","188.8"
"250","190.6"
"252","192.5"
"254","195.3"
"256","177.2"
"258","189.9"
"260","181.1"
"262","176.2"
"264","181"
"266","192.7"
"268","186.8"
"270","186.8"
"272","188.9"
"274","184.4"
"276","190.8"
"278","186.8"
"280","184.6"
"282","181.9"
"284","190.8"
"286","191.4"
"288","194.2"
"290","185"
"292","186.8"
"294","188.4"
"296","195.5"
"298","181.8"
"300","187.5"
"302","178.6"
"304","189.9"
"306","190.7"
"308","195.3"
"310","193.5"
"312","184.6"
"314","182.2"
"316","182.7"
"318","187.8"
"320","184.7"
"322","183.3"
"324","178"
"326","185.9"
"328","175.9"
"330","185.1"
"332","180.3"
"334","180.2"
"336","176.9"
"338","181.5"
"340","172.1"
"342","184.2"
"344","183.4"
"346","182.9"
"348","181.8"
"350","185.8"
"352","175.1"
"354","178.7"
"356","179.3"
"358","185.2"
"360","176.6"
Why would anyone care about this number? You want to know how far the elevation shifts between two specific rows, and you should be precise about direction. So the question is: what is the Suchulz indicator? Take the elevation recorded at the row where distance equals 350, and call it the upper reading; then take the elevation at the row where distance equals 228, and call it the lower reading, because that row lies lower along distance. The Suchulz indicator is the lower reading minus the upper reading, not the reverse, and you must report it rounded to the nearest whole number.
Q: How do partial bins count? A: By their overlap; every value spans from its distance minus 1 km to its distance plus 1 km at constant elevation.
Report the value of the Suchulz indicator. -37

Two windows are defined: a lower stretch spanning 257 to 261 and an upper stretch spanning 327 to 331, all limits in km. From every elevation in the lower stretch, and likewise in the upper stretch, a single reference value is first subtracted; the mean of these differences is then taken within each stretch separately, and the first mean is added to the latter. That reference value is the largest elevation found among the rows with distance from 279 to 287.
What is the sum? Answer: -17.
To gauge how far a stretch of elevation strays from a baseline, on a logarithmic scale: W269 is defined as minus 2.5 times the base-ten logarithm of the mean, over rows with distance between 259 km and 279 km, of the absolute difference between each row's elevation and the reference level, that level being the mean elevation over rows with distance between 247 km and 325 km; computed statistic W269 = -1.42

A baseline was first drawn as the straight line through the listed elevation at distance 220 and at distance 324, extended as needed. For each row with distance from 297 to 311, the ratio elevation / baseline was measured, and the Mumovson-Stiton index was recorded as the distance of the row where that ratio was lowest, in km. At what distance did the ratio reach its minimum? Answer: 302 km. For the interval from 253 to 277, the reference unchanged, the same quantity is 274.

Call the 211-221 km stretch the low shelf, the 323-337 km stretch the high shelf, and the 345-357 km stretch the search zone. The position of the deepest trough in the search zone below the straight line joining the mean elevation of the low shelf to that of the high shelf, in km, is 352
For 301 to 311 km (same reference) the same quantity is 302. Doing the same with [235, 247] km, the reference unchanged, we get 236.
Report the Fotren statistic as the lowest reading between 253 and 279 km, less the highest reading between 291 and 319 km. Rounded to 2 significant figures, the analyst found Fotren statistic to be -19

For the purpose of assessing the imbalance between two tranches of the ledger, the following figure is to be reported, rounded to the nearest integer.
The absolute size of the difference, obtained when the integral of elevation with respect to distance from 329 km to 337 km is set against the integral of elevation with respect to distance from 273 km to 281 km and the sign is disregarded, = 48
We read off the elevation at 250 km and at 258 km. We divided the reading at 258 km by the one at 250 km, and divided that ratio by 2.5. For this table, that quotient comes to 0.40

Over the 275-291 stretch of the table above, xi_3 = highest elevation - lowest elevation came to 12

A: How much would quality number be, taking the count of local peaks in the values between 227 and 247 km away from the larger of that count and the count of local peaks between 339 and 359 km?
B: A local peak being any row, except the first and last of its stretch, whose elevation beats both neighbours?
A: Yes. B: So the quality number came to 0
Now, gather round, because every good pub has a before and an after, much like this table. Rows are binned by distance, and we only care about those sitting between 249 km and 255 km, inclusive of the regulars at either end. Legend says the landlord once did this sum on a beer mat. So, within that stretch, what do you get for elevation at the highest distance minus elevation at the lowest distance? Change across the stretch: 4.7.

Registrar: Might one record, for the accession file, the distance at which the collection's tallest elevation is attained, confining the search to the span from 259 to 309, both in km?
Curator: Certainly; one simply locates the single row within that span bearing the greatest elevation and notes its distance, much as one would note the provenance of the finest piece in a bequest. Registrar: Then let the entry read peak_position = 296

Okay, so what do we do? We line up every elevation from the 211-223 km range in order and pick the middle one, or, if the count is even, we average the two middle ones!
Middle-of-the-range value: 102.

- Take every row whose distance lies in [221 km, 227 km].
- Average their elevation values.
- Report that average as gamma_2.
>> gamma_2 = 135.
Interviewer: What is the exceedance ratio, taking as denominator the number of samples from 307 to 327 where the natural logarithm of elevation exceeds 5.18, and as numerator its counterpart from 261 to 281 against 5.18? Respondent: 0.90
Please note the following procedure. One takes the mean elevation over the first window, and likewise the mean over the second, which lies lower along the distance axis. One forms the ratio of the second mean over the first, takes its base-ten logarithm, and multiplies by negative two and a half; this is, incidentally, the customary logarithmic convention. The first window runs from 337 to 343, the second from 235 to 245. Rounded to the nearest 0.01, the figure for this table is -0.05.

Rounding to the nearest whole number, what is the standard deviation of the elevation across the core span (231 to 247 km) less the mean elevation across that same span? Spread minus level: -175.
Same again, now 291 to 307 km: -182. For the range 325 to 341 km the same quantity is -175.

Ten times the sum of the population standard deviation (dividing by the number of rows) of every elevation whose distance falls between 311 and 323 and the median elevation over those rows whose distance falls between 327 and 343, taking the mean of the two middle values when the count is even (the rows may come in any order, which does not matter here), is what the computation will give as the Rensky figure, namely 1821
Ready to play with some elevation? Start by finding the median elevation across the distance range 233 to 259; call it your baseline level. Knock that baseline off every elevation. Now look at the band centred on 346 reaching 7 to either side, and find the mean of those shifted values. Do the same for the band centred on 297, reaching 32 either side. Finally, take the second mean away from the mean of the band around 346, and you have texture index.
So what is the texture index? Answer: -6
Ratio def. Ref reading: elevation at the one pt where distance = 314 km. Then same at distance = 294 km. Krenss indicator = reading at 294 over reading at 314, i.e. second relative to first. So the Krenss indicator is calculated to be 1.03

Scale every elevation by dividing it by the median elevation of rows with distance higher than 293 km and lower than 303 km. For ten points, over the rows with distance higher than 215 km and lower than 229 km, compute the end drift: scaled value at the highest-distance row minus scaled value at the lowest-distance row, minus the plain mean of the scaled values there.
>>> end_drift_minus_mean -0.40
